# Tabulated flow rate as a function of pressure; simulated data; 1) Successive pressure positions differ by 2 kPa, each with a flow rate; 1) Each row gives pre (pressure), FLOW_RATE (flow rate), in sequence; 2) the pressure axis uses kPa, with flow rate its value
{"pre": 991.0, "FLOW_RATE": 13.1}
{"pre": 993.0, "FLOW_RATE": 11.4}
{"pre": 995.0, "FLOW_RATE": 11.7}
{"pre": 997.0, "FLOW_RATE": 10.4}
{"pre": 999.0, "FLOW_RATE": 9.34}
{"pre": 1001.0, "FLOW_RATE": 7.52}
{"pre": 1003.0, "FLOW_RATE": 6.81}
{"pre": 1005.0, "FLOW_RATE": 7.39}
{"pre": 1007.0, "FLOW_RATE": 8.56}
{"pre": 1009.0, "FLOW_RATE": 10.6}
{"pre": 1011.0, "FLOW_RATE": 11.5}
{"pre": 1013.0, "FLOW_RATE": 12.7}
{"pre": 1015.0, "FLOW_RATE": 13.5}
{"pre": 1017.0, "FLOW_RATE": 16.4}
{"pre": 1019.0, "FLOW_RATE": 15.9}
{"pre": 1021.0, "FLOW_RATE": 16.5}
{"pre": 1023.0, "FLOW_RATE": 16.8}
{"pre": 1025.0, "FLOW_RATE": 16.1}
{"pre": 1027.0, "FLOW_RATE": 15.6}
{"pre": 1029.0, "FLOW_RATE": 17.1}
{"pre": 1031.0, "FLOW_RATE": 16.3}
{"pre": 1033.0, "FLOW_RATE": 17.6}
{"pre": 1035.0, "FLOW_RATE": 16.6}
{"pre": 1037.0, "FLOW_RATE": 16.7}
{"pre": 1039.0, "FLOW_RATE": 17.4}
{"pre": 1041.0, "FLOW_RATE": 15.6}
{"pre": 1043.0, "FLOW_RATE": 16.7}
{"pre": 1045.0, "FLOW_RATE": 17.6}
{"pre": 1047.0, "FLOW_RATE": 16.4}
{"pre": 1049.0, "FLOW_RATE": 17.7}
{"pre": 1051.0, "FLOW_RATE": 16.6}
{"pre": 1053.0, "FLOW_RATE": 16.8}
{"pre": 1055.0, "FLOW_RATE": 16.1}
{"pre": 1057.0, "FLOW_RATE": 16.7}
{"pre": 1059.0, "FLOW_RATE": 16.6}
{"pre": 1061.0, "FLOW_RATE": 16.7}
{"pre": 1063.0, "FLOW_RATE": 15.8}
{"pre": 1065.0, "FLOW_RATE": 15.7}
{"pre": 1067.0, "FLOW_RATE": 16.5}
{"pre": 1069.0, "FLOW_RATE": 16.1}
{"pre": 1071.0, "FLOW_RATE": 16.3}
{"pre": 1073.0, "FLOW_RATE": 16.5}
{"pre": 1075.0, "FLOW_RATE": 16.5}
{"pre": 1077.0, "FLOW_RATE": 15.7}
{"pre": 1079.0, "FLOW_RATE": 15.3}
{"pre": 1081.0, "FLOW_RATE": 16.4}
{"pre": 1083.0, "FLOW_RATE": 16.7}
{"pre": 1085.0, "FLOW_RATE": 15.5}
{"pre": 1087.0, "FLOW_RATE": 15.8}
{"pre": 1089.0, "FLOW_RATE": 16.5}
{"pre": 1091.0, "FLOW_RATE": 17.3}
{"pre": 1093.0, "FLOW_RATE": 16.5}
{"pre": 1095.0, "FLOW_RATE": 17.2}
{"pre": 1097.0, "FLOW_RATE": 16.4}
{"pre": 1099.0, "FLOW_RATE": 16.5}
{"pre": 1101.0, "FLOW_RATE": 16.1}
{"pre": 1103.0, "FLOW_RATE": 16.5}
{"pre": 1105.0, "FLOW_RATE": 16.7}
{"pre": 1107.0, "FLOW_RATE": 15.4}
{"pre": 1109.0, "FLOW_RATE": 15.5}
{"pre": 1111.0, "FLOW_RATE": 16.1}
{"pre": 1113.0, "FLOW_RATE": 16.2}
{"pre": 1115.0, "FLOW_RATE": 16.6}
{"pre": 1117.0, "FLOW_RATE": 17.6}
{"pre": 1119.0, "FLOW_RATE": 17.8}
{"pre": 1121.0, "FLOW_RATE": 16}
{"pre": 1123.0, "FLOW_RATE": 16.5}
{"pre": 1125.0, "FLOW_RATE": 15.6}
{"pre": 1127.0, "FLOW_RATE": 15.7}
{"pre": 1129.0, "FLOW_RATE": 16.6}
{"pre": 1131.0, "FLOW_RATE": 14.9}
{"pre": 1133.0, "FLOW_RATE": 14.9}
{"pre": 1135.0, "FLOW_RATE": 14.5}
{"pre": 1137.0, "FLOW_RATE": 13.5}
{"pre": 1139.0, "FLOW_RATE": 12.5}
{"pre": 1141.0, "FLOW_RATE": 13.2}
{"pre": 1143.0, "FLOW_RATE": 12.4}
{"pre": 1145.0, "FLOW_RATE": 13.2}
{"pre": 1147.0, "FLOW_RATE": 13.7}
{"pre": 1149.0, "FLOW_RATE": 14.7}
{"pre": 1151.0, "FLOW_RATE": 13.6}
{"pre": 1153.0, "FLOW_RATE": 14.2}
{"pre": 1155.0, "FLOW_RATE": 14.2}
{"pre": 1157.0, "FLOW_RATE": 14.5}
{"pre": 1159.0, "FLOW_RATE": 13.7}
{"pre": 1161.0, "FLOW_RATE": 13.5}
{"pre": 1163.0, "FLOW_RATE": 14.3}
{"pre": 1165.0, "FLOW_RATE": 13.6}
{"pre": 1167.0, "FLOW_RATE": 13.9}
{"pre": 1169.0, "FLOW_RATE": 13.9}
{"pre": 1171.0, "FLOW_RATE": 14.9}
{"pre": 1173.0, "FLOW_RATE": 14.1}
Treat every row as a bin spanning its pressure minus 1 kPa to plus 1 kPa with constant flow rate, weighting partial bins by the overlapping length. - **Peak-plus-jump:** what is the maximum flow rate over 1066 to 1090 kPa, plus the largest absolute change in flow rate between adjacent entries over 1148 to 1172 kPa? 17.8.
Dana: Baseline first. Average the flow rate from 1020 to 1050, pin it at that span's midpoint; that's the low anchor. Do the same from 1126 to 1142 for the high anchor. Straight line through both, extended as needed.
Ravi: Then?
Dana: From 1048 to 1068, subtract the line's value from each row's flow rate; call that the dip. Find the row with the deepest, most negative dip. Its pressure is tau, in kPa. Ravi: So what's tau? 1065.0 kPa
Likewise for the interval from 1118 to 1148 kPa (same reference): 1143.0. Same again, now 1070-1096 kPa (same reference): 1079.0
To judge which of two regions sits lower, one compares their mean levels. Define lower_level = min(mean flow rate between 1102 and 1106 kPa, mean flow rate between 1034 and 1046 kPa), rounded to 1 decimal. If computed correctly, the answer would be 16.6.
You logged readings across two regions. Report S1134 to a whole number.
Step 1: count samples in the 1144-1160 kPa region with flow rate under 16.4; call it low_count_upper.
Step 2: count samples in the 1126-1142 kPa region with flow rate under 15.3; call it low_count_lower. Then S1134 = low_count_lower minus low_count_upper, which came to -2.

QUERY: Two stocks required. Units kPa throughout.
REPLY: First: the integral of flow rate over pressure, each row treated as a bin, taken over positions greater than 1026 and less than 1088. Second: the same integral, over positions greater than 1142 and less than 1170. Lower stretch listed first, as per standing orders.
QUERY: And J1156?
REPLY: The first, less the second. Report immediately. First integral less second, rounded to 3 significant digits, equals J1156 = 632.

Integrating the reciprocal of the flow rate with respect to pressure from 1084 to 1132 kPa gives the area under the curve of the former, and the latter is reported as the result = 2.95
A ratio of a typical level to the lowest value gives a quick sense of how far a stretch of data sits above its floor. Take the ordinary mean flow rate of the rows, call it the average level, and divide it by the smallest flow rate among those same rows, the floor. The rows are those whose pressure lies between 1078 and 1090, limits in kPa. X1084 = 1.05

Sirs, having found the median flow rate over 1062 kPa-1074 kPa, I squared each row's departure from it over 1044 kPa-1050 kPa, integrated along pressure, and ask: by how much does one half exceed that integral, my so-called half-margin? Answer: -8.0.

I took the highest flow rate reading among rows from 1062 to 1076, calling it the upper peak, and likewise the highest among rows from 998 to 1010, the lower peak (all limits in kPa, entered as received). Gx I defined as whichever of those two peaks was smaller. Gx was 10.6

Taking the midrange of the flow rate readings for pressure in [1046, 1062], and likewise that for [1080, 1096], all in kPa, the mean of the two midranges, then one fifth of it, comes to 3.33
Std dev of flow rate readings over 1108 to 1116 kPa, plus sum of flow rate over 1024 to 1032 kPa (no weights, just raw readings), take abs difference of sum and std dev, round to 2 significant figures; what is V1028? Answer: 65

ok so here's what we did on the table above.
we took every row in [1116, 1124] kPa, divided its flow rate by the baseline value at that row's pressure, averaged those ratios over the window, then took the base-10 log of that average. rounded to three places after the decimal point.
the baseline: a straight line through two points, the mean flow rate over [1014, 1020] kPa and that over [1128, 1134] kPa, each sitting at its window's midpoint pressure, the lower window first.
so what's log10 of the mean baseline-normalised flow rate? 0.041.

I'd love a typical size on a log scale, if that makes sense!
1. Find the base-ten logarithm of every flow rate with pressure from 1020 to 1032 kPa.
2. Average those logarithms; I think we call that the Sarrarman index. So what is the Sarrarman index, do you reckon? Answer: 1.21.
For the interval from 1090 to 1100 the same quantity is 1.22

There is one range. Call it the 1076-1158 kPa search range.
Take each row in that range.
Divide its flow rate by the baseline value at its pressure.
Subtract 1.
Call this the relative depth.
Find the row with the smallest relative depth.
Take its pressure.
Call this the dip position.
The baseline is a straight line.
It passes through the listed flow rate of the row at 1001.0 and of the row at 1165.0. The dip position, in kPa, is 1143.0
